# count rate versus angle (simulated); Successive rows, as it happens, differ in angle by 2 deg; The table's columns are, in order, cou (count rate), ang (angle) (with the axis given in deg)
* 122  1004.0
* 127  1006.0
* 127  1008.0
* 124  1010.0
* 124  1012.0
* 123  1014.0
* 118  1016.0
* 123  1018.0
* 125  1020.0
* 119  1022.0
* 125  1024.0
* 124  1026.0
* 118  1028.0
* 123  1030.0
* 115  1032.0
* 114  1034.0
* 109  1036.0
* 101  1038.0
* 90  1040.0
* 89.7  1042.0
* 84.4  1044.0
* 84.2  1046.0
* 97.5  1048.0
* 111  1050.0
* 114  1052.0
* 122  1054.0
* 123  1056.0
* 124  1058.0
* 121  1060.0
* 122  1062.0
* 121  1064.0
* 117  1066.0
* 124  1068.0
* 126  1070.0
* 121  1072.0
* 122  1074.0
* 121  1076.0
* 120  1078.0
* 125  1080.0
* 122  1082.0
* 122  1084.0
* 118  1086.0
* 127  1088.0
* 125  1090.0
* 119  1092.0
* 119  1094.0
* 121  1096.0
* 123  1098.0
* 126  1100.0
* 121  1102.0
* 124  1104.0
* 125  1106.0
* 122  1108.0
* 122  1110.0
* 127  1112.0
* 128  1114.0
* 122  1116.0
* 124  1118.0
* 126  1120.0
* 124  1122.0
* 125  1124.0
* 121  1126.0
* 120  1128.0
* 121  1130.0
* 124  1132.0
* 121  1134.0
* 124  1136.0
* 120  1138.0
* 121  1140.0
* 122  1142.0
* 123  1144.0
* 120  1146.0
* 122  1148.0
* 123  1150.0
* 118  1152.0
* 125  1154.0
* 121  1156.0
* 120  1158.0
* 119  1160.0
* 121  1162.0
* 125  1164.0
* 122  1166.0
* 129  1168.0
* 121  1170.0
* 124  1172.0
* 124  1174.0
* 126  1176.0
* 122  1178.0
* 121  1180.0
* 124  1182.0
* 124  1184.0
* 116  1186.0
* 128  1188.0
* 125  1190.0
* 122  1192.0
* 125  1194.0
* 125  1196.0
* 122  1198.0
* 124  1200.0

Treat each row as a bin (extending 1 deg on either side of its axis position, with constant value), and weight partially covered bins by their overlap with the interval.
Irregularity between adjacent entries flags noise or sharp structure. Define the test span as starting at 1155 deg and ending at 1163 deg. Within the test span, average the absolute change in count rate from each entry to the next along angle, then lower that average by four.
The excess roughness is -2.7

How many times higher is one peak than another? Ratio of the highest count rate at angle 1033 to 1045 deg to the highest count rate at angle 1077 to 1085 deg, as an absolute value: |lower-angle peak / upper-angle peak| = 0.91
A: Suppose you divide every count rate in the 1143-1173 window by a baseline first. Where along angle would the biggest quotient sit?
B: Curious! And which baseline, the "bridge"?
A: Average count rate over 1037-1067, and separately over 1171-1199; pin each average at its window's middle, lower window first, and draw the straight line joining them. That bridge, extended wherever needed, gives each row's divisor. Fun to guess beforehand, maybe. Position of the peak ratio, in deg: 1168.0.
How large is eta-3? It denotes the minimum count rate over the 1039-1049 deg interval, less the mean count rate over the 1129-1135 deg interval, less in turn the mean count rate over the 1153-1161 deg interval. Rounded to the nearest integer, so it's -159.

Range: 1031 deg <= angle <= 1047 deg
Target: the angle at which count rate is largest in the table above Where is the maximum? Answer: 1032.0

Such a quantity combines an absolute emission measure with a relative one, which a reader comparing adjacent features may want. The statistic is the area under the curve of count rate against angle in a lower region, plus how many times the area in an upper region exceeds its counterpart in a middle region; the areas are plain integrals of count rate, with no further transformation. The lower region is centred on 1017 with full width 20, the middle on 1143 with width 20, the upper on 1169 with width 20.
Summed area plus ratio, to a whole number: 2465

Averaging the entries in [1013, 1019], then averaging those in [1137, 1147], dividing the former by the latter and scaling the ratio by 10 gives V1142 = 10.0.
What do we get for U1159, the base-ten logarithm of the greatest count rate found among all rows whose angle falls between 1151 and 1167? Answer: 2.10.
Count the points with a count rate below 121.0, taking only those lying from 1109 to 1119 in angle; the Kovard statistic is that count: 0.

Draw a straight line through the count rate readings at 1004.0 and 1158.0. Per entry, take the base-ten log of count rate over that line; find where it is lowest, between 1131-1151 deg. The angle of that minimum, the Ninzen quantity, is 1138.0 deg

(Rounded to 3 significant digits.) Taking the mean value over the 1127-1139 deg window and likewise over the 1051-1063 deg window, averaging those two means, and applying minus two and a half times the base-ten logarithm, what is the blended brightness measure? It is -5.21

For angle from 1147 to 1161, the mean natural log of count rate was 4.80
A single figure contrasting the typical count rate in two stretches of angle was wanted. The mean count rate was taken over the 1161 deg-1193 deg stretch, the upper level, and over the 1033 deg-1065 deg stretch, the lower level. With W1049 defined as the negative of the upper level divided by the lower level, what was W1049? -1.14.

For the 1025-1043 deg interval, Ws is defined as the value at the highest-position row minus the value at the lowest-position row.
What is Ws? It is -34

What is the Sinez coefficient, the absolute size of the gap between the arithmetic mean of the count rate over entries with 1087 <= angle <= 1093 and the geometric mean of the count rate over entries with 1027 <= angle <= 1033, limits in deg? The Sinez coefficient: 5.0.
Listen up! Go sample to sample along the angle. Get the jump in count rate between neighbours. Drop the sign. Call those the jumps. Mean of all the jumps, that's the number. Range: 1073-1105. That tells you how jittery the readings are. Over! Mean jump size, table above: 3.1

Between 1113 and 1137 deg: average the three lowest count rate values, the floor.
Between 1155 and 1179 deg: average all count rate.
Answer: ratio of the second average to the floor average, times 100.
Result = 102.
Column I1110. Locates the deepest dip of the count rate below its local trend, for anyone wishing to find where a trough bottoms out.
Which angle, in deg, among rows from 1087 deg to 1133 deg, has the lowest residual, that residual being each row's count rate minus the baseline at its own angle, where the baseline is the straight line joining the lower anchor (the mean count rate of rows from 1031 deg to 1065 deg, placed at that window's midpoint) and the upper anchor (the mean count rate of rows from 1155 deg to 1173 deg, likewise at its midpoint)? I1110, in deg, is 1128.0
